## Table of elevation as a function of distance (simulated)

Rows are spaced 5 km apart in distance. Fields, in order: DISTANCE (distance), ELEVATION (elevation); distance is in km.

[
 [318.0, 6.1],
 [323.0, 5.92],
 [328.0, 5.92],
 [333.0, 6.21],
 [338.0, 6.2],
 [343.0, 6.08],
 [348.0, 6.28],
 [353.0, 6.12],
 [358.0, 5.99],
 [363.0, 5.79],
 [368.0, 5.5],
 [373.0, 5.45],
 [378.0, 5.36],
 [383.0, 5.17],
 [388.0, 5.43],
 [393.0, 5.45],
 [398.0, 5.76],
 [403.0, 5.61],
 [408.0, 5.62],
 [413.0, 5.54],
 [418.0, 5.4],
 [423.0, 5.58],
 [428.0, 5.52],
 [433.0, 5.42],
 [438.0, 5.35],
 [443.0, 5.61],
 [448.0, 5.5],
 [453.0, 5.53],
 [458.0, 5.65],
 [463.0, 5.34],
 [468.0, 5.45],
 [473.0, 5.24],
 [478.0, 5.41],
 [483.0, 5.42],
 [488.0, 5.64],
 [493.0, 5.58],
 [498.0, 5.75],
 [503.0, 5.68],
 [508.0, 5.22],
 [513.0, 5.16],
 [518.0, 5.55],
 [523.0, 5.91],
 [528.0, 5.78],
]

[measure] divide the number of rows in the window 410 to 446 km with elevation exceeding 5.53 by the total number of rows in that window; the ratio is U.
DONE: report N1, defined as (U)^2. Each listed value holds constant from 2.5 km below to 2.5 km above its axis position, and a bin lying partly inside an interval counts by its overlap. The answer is 0.18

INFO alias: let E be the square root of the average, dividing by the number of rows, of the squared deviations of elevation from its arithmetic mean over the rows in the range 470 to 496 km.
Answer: 0.14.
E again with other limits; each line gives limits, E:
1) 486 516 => 0.23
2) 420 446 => 0.10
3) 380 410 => 0.19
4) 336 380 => 0.33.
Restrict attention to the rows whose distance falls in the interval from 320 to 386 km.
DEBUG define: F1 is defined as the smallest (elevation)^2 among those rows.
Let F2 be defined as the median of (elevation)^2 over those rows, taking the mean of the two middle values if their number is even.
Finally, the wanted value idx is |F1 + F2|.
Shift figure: 61.8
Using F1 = 26.7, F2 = 35.0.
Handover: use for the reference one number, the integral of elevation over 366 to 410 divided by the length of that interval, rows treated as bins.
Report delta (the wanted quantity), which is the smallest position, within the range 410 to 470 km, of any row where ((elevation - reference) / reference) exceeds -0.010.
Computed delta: 413.0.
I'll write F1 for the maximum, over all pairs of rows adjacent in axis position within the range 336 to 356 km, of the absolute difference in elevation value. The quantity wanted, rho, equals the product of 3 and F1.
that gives 0.60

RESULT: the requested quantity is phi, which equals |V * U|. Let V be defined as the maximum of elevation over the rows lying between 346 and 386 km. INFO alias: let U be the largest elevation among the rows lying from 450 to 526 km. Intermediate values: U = 5.91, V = 6.28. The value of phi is 37.1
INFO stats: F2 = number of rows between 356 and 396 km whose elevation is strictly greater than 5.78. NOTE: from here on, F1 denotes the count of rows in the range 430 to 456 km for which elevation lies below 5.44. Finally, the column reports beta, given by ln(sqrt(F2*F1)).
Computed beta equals 0.69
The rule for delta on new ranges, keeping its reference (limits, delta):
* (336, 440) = 338.0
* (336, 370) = 338.0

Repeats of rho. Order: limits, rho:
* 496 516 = 1.38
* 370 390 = 0.78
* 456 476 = 0.93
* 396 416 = 0.45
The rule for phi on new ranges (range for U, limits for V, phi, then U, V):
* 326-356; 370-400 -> 36.2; 6.28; 5.76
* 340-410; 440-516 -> 36.1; 6.28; 5.75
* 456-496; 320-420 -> 35.5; 5.65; 6.28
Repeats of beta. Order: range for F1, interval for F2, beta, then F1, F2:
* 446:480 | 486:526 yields 0.55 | 3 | 1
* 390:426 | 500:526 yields 0.00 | 1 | 1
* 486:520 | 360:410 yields 0.35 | 2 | 1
